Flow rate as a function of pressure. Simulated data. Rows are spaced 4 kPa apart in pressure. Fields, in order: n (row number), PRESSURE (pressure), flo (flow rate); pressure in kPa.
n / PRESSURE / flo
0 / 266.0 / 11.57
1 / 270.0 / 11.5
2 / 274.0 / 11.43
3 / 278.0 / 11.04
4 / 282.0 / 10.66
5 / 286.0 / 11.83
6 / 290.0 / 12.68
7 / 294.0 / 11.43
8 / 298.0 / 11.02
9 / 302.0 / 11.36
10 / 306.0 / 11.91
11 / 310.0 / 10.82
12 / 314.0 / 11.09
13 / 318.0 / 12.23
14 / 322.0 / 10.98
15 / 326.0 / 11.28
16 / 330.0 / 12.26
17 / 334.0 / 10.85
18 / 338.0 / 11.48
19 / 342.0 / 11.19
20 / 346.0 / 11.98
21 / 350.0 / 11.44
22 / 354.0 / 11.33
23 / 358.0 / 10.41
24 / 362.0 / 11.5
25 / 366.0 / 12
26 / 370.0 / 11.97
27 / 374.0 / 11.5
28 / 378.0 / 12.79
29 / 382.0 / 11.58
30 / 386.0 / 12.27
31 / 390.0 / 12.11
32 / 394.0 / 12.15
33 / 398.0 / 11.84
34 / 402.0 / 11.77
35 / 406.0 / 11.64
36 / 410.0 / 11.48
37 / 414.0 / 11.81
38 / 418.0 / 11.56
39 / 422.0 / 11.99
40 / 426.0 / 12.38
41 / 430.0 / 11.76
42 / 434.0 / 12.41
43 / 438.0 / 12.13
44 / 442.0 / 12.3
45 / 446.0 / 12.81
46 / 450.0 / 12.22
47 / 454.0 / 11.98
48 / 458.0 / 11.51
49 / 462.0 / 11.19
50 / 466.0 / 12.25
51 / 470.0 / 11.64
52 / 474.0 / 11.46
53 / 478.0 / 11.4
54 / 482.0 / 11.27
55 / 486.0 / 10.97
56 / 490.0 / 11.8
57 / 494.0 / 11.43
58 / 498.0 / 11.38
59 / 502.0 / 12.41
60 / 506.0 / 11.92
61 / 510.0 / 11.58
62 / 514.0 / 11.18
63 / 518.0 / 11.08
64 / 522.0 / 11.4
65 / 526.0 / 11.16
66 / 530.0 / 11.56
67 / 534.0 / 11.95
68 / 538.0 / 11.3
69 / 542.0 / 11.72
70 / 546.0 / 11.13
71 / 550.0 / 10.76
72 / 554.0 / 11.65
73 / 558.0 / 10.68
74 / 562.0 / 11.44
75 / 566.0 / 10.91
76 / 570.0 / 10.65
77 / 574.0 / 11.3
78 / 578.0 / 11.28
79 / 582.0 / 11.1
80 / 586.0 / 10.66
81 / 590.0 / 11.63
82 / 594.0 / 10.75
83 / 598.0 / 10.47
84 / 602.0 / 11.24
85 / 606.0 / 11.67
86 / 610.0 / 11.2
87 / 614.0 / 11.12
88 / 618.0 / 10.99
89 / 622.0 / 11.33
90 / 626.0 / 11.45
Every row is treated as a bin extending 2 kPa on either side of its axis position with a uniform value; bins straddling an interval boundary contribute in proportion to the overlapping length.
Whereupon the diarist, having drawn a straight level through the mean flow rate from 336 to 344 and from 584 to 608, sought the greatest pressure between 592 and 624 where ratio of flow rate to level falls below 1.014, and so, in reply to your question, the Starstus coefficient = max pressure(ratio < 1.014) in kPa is 618.0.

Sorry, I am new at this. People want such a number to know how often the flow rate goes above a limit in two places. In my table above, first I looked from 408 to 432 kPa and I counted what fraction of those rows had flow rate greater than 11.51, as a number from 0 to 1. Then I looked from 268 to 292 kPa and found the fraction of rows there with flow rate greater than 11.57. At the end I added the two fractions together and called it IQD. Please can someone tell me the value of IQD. 1.2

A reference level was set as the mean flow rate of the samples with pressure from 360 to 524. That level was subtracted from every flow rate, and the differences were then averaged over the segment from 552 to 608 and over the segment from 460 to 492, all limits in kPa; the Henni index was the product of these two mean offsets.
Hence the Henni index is 0.21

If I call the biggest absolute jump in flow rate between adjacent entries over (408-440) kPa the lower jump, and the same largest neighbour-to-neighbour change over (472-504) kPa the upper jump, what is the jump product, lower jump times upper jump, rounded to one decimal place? 0.7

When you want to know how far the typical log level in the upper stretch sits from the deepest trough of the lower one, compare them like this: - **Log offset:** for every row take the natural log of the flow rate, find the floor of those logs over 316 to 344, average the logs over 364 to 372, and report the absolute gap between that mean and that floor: 0.10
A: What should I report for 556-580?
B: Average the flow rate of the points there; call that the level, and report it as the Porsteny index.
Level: 11.0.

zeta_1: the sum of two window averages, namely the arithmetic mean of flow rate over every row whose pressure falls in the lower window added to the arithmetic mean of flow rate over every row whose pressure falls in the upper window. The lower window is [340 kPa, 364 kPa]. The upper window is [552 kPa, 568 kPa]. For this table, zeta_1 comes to 22.5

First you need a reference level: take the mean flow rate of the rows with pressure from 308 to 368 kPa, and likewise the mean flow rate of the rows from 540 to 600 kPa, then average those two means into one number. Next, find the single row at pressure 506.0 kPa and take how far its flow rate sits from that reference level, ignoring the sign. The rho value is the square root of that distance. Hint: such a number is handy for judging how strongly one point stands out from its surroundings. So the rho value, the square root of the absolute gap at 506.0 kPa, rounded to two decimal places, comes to 0.83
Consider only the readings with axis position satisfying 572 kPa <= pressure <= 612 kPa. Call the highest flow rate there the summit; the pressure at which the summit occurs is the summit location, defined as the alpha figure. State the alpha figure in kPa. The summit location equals 606.0 kPa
